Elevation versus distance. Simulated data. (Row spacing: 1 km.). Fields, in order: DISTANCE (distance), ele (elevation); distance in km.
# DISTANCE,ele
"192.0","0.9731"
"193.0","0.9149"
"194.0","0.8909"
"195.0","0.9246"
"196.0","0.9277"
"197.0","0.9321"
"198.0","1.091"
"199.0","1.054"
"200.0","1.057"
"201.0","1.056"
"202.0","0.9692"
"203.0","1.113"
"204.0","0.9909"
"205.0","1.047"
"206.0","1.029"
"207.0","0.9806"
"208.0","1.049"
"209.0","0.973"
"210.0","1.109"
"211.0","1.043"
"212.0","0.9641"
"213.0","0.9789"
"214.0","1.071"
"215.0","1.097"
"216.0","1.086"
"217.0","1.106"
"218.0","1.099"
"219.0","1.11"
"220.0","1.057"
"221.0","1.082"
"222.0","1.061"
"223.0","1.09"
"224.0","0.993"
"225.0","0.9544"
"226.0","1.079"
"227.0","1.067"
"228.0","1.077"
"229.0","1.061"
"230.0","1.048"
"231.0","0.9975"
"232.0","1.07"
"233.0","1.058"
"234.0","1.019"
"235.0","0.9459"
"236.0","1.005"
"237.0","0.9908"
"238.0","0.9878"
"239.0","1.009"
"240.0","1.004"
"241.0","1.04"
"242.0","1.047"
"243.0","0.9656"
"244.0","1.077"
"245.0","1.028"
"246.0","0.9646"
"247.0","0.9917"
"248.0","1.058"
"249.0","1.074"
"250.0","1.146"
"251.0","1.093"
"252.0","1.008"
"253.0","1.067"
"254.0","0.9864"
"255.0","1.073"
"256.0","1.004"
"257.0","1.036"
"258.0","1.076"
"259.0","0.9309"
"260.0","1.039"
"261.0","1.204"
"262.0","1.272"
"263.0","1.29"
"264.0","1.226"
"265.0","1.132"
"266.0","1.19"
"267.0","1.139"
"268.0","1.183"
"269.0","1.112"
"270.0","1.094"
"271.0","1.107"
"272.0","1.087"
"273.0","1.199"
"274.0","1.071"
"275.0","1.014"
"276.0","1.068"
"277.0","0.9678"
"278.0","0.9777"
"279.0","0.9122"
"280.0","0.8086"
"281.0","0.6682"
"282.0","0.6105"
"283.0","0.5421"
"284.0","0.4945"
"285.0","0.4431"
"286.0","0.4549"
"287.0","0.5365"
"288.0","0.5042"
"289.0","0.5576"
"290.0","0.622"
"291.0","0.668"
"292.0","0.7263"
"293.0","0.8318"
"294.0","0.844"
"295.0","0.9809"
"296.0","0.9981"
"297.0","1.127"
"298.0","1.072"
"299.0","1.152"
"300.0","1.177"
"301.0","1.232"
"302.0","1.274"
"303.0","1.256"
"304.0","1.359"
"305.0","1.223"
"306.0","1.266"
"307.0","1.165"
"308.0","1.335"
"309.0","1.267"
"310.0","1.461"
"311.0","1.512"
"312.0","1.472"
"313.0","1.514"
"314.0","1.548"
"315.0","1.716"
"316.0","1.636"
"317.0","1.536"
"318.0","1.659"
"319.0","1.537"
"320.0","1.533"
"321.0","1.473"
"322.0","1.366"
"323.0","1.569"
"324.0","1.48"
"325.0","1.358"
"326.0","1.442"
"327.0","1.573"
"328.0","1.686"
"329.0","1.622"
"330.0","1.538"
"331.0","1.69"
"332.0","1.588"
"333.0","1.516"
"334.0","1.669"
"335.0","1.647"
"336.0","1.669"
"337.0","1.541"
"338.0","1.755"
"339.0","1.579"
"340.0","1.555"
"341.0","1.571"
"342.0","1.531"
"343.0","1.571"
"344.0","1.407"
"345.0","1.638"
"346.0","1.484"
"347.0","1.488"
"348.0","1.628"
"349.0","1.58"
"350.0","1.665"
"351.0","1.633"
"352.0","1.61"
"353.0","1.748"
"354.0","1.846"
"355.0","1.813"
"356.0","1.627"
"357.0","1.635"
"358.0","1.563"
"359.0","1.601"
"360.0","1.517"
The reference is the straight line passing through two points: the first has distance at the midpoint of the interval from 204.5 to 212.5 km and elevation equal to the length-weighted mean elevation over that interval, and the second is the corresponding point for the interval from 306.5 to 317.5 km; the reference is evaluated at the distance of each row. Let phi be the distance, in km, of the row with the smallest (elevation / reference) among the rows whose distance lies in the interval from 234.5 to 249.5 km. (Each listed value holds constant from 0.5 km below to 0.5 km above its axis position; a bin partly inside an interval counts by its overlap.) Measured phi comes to 246.0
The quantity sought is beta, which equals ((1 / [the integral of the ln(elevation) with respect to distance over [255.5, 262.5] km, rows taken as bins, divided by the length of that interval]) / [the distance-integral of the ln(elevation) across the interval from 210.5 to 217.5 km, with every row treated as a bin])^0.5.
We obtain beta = 6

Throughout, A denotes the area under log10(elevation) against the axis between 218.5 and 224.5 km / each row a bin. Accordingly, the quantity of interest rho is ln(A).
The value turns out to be -1.8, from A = 0.2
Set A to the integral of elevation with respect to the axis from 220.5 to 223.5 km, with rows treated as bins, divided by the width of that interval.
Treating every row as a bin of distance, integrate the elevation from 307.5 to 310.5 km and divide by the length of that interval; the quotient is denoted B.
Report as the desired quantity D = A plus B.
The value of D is 2.4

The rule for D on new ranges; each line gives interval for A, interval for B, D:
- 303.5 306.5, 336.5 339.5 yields 2.9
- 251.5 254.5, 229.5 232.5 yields 2.1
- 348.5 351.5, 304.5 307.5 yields 2.8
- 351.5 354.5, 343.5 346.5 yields 3.2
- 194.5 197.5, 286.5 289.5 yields 1.5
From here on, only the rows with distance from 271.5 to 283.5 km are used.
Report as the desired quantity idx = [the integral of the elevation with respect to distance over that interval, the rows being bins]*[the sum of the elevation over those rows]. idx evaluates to 119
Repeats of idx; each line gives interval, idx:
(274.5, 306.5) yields 805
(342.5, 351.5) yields 199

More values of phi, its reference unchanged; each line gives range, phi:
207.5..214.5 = 212.0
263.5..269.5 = 269.0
